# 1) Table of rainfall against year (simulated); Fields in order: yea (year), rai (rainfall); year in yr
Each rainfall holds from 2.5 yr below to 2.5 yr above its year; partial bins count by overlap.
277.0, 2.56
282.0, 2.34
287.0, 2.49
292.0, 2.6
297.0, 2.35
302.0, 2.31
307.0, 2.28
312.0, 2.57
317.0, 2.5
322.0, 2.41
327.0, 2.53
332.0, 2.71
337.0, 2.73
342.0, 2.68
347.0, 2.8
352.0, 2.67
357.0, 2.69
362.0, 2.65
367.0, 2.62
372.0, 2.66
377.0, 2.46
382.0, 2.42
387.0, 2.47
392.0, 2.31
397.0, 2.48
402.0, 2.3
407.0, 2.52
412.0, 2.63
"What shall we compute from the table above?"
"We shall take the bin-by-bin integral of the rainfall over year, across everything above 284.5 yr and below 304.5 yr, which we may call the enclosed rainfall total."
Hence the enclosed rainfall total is 49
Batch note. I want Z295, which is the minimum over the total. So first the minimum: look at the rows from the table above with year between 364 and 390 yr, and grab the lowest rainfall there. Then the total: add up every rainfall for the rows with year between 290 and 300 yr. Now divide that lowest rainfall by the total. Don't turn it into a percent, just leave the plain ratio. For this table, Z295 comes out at 0.49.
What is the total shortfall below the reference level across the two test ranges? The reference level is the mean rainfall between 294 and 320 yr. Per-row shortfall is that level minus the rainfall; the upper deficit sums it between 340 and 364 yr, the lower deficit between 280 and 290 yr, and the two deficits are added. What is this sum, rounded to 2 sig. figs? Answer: -1.5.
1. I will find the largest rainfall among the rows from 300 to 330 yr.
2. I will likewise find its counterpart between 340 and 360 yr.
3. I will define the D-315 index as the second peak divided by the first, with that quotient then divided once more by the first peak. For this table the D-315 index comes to 0.424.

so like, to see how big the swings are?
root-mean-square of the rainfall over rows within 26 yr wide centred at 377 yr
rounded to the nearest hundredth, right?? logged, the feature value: 2.53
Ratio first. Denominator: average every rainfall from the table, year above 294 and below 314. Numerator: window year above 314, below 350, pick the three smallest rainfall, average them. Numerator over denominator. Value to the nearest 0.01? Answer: 1.04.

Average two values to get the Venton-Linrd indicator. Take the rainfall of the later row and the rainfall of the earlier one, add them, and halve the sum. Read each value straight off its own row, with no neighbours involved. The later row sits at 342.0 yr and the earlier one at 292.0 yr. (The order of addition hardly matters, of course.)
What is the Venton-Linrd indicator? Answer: 2.64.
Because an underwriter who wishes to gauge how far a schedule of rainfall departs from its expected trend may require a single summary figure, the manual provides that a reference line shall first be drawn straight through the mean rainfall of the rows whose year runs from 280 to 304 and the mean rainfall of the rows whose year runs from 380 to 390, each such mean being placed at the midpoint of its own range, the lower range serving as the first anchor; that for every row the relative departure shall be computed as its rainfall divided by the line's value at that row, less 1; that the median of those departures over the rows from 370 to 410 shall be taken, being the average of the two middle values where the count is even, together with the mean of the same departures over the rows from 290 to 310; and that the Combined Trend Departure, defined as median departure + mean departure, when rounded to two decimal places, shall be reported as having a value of -0.01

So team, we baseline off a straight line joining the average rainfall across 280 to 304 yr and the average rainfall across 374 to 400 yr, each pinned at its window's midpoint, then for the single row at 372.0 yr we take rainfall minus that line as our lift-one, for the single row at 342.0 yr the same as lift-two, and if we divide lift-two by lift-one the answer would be 1.1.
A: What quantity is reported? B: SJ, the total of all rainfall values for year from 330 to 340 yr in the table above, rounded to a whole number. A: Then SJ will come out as 5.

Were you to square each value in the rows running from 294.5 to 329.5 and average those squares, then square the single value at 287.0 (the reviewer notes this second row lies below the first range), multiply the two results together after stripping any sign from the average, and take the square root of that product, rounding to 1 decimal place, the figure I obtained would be 6.0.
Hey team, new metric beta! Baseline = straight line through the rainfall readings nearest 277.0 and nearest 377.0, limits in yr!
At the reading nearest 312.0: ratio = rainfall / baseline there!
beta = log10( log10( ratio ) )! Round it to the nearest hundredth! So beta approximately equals -2.12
